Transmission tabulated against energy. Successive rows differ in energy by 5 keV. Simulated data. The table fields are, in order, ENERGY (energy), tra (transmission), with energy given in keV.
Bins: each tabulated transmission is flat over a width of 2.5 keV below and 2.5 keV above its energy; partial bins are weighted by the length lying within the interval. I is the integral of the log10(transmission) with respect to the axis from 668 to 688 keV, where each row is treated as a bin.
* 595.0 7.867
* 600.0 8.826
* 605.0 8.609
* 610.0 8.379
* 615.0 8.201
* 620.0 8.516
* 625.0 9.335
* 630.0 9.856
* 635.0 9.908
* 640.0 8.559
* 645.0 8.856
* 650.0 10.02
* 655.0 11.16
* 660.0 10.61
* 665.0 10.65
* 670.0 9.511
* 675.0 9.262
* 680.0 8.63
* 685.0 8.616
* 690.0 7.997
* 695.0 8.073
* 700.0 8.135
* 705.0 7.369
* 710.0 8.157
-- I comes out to 19.0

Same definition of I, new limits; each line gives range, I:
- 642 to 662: 20.1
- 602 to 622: 18.5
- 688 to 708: 17.9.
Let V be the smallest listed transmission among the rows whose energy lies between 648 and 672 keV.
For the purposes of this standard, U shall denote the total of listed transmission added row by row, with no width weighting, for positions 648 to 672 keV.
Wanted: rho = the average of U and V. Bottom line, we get 30.7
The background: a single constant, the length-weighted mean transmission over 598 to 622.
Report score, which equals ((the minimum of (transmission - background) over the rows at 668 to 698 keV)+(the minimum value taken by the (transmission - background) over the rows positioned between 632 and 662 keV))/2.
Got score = -0.22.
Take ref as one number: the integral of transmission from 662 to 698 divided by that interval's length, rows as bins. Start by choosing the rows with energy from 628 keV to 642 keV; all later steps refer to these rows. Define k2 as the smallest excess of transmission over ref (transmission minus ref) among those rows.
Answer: -0.4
